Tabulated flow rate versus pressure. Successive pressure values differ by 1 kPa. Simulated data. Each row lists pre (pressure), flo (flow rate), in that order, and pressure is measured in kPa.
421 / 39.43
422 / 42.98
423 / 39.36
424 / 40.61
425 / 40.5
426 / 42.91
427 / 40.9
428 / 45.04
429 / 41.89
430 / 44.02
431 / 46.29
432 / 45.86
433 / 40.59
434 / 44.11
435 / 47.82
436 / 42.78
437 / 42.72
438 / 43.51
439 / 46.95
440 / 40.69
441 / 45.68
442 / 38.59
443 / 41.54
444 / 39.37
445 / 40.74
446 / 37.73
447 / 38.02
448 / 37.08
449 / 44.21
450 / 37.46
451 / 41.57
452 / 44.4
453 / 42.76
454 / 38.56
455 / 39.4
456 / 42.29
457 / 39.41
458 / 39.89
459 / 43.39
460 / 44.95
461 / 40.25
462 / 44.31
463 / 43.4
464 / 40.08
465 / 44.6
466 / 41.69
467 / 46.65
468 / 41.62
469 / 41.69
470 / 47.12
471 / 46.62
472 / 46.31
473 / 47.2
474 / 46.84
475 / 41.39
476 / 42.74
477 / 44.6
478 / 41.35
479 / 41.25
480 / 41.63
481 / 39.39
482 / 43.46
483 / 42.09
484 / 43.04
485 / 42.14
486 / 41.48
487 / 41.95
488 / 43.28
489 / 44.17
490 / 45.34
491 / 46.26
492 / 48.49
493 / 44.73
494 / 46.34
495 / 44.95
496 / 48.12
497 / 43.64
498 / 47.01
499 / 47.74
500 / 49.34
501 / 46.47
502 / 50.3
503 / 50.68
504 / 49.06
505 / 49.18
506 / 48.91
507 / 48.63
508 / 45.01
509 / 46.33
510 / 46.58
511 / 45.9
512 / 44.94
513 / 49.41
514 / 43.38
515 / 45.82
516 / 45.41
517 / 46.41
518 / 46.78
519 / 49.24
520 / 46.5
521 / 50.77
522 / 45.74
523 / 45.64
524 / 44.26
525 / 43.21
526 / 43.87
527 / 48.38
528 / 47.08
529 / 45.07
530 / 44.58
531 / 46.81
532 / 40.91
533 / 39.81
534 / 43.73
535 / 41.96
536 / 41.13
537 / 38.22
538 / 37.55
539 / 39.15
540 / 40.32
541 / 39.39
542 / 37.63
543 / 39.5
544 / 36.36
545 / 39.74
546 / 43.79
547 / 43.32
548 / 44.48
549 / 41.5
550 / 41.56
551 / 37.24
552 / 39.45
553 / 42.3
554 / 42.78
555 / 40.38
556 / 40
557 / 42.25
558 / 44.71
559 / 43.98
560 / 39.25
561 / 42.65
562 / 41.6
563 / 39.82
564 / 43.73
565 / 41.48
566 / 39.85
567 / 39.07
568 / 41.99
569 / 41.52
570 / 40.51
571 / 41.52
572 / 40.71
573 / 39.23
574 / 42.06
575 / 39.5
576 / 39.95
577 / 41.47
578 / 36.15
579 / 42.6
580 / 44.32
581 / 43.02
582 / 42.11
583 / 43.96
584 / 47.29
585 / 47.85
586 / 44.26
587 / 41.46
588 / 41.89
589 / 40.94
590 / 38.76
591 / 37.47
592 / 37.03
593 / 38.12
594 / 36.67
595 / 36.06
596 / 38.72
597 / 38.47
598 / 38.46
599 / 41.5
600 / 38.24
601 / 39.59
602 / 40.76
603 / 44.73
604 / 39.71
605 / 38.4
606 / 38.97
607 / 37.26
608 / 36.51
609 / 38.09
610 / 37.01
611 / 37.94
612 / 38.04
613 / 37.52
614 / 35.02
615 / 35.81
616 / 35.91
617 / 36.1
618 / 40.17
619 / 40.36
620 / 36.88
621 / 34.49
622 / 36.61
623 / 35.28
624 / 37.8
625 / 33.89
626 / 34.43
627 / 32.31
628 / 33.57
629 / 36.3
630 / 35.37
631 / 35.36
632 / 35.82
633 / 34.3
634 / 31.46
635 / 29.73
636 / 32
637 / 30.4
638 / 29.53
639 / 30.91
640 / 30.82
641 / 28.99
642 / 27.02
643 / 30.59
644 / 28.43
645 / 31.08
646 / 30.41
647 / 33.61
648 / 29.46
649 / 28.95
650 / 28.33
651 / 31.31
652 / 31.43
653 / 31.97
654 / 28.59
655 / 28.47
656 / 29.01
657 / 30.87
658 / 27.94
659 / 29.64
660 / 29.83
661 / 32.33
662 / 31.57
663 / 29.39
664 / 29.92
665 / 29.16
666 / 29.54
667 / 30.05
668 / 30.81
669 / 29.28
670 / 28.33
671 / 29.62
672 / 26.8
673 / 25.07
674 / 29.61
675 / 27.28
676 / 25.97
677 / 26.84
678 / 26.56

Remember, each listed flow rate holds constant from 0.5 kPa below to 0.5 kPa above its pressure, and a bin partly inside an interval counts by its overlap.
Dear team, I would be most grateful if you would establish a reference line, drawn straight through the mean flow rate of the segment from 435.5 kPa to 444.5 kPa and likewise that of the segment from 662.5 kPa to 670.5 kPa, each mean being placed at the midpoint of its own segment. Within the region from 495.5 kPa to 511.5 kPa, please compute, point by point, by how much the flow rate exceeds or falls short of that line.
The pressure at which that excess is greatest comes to 503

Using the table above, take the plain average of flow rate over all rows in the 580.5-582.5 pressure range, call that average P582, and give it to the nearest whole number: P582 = 43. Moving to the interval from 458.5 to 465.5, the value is 43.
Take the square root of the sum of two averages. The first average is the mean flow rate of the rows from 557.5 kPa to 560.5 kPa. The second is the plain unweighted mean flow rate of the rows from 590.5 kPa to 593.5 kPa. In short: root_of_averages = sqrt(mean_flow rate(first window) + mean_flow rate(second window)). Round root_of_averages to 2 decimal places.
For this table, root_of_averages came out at 8.95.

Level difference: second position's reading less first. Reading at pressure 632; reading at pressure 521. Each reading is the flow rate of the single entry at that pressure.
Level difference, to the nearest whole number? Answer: 15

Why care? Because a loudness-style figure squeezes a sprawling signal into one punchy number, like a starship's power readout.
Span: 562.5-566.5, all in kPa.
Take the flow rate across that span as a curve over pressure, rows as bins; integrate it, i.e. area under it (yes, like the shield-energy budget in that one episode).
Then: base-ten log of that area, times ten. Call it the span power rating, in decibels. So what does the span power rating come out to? 22.2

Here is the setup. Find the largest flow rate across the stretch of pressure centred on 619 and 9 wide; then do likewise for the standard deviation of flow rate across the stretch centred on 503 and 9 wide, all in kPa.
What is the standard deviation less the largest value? -39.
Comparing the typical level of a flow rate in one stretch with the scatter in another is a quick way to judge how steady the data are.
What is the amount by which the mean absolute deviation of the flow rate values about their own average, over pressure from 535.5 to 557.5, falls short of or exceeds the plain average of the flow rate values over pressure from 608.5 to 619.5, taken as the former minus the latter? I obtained -35.6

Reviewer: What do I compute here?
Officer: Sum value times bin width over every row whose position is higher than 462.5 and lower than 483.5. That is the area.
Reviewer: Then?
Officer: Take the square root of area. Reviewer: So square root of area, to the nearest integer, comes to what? 30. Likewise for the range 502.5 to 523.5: 31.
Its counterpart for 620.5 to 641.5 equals 26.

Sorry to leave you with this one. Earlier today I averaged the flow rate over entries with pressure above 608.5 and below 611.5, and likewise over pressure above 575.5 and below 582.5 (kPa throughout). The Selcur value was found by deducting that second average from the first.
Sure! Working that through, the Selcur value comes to -3.7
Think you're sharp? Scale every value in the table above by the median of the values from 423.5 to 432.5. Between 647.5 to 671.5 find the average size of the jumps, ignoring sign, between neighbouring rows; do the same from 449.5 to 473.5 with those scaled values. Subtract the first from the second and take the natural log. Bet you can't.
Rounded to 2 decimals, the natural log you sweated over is -3.34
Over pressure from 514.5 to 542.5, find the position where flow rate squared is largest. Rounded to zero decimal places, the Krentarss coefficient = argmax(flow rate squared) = 521 kPa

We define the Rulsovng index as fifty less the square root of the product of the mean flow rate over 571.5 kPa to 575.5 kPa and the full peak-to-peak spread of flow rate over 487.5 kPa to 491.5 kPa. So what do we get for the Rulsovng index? 39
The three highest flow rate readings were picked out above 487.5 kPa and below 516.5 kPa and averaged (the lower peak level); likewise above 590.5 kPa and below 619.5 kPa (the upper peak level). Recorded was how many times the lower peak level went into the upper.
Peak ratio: 0.844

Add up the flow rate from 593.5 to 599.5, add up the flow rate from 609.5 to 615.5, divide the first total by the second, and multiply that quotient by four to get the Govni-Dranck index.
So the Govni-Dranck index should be 4.2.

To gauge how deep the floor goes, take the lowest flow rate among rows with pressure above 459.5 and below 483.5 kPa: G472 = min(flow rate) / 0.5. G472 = 79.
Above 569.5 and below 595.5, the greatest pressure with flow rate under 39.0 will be 595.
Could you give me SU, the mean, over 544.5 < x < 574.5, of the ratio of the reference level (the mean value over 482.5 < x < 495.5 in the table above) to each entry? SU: 1.07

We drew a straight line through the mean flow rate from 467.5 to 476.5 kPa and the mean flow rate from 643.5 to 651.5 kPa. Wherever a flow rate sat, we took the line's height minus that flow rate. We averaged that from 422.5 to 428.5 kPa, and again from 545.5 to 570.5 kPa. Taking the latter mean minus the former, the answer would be -11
